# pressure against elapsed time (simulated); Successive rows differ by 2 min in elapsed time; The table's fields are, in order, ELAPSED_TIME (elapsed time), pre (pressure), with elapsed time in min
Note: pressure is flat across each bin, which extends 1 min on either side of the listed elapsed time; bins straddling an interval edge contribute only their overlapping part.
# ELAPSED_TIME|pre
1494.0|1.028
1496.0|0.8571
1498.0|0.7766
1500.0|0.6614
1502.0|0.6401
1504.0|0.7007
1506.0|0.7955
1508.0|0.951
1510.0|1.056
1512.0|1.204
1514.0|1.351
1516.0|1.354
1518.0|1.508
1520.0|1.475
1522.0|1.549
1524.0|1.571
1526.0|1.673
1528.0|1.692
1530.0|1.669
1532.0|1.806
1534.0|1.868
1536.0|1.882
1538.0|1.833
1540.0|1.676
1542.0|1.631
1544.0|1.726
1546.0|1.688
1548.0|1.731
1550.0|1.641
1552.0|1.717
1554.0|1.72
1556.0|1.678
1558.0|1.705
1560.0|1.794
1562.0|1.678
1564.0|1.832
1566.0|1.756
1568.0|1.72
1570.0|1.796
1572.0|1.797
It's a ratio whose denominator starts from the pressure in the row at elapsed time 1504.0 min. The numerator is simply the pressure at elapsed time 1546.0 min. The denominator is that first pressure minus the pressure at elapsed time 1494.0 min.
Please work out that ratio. -5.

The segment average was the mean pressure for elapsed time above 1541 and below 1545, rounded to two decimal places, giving 1.68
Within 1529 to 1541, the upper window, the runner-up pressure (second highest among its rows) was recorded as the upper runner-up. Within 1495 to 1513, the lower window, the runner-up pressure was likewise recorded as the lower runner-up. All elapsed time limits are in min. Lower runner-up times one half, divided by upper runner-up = 0.28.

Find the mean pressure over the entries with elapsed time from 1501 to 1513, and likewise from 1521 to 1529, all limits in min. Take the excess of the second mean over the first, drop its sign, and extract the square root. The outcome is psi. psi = 0.85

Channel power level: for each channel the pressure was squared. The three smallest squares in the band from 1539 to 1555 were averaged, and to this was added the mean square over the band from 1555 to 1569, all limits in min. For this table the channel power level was 5.7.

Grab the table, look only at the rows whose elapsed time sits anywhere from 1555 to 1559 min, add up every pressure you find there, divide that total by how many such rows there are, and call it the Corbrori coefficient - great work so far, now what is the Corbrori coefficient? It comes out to 1.69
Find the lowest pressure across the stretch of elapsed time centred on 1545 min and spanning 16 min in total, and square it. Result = 2.66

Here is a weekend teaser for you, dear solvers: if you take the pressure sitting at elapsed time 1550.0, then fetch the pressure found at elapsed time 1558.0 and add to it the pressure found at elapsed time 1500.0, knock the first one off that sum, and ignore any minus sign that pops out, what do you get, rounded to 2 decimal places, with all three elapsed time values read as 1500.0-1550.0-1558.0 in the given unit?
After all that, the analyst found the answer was 0.73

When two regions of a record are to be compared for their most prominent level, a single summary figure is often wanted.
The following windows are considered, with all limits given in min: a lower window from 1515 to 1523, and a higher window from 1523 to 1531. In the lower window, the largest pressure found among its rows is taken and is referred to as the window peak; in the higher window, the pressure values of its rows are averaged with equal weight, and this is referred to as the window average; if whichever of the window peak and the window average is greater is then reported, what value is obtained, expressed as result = 1.65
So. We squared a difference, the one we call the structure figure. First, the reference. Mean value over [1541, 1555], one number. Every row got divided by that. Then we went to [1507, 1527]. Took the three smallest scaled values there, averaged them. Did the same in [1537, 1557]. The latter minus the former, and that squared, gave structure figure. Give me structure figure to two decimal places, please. 0.12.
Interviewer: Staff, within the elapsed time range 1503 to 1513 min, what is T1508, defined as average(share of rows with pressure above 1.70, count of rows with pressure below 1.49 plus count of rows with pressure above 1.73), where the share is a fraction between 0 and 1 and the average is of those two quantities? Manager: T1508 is 2.5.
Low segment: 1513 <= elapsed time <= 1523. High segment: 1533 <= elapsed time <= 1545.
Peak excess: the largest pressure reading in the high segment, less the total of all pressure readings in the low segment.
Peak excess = -5.4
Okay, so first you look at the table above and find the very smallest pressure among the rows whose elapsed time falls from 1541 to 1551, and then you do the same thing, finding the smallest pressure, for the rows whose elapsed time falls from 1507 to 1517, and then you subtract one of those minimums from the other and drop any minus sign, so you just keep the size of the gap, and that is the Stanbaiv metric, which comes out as 0.68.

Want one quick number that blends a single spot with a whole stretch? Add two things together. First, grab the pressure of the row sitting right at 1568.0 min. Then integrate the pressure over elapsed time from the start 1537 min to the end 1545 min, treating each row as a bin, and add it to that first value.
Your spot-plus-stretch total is 15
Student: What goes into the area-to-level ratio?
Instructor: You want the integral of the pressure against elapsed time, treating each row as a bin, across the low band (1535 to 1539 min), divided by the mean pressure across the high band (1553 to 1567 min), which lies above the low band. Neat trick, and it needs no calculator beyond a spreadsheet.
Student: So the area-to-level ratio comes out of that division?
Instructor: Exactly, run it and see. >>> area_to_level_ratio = 4.3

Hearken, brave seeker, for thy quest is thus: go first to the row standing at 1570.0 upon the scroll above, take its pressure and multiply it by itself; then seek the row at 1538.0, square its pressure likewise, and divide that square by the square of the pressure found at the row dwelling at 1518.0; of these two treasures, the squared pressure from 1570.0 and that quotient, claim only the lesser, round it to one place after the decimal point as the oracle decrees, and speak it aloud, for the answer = 1.5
